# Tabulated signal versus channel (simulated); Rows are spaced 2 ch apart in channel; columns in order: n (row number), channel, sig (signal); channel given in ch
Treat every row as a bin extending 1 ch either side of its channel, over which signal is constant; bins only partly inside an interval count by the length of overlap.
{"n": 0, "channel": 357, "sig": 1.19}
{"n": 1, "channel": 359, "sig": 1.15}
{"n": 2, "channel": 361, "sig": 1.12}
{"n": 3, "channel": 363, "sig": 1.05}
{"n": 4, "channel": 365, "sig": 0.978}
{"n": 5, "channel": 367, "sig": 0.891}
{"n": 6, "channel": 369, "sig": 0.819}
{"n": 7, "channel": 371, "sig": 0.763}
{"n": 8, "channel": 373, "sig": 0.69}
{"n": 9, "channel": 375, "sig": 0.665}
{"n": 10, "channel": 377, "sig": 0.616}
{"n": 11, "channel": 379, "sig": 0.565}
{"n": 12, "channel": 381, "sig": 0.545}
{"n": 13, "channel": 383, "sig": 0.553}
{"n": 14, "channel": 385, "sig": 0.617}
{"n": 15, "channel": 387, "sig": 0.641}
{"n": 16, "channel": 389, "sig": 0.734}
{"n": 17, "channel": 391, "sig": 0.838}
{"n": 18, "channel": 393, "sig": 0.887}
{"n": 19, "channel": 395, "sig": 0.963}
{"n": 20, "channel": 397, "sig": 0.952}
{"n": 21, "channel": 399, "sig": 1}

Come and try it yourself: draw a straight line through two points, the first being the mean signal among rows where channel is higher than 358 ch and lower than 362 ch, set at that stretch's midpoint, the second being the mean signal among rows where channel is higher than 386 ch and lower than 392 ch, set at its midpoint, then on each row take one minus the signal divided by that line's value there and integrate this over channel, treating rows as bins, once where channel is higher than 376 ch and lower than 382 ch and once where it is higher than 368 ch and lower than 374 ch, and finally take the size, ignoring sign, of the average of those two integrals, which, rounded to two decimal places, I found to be 1.72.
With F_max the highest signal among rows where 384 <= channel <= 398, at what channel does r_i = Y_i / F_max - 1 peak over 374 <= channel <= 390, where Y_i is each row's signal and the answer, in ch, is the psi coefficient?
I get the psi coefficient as 389 ch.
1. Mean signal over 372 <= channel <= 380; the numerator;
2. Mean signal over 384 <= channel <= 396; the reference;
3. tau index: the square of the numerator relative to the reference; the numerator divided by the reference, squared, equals 0.66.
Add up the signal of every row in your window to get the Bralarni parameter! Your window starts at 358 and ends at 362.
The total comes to 2.27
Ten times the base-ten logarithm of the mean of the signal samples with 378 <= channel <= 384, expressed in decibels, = -2.6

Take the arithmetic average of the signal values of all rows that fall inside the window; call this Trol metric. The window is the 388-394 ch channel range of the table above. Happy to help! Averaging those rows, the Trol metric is 0.82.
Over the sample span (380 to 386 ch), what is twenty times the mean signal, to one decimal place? 11.4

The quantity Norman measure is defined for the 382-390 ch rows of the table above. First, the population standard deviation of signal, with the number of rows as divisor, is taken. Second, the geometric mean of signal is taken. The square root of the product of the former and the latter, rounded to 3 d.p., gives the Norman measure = 0.203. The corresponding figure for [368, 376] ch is 0.211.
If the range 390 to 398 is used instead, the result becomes 0.215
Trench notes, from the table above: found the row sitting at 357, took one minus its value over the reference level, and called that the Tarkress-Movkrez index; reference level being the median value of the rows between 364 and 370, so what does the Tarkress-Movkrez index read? -0.34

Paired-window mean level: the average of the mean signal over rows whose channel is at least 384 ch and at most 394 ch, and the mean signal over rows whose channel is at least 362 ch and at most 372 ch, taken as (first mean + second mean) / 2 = 0.822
